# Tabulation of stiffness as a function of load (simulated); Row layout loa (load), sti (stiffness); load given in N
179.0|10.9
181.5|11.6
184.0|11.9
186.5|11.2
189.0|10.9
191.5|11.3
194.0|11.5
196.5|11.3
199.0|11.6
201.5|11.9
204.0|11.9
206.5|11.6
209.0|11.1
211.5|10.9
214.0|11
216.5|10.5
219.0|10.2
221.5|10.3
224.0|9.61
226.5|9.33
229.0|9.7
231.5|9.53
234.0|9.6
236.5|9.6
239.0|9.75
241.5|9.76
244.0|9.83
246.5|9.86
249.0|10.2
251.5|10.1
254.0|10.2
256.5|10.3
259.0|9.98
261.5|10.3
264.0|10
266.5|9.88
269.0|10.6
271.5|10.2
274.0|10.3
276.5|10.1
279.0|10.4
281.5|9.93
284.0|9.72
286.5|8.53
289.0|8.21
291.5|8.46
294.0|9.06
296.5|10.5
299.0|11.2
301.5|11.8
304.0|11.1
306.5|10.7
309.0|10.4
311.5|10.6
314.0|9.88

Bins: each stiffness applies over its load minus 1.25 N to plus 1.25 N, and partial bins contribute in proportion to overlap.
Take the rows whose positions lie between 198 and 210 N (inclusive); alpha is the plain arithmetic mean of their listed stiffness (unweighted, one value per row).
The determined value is 11.6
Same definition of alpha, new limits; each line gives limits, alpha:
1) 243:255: 10.0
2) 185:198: 11.2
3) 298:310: 11.0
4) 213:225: 10.3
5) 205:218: 11.0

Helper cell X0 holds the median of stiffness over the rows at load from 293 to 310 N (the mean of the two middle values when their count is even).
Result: 10.7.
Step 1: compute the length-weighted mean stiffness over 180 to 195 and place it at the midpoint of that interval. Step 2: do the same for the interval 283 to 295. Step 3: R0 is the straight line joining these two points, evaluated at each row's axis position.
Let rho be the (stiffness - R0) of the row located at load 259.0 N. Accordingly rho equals 0.43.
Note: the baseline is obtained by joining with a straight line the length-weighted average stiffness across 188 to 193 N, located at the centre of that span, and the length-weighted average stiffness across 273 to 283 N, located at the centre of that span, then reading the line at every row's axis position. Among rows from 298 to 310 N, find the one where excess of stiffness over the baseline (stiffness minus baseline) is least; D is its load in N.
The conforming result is 309.0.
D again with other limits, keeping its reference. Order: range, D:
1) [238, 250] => 239.0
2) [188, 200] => 189.0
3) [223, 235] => 226.5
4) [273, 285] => 284.0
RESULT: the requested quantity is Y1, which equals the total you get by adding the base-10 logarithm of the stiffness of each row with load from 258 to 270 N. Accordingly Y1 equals 5.0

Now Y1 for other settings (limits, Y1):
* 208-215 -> 3.1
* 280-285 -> 2.0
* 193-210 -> 7.4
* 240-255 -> 6.0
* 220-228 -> 3.0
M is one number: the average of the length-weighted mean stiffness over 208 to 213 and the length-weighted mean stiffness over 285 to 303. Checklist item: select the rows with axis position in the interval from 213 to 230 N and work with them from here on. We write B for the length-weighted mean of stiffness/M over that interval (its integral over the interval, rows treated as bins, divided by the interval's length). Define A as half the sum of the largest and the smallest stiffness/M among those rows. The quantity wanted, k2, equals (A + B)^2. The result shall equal 3.83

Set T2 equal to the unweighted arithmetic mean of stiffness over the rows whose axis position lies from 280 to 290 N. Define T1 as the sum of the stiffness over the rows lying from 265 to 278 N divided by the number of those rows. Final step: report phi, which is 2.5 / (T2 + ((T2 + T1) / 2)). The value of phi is 0.133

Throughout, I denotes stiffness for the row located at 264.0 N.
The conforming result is 10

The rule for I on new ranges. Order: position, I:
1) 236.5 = 9.6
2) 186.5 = 11.2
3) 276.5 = 10.1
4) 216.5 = 10.5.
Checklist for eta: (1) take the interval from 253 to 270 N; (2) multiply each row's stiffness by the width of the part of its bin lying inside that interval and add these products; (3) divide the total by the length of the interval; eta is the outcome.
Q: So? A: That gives 10.2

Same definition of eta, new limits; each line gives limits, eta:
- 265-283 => 10.2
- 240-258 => 10.0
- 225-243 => 9.6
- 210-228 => 10.3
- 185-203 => 11.4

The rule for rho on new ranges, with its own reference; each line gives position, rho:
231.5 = -0.72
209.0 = 0.26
